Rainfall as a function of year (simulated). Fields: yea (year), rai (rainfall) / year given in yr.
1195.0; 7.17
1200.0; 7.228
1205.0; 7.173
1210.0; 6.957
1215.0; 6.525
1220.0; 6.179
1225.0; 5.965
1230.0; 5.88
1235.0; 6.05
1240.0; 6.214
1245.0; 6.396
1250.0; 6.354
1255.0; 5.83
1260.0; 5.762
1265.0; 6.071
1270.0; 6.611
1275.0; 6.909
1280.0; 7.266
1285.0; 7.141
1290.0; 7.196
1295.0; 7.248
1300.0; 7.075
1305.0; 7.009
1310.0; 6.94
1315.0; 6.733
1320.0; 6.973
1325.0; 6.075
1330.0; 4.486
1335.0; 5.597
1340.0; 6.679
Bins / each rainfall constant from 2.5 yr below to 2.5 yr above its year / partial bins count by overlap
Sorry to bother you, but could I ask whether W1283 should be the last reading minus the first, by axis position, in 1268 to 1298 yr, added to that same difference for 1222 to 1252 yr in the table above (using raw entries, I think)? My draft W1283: 1.0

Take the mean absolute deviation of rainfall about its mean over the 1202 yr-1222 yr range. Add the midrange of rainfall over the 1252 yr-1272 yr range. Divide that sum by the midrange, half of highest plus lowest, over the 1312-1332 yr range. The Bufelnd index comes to 1.14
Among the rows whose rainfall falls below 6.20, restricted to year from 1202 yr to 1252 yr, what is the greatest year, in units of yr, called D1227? 1235.0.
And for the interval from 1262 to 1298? 1265.0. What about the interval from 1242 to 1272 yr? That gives 1265.0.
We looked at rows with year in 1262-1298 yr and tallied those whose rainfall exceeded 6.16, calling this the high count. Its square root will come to 2.4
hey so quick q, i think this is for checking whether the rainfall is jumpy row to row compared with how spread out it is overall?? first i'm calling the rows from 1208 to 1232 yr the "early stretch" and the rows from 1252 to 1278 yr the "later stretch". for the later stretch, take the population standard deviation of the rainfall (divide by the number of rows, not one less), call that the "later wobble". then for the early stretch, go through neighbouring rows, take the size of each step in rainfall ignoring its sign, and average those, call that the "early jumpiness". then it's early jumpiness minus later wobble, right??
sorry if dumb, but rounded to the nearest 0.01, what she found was -0.18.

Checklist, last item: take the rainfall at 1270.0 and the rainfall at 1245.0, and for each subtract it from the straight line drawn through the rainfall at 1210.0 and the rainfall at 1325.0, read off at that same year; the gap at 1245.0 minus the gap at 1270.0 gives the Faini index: 0.4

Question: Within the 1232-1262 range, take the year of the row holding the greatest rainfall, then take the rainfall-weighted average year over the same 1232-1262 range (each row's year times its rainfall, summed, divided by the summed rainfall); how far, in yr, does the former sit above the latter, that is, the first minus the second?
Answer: -2.3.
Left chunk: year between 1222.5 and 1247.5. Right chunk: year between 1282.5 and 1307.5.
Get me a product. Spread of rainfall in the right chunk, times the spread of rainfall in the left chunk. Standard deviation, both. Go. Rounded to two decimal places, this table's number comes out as 0.02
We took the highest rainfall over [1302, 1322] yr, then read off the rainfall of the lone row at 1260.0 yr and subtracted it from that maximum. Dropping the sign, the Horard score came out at 1.2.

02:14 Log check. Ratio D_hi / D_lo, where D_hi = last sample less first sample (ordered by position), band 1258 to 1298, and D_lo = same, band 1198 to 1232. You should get -1.1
